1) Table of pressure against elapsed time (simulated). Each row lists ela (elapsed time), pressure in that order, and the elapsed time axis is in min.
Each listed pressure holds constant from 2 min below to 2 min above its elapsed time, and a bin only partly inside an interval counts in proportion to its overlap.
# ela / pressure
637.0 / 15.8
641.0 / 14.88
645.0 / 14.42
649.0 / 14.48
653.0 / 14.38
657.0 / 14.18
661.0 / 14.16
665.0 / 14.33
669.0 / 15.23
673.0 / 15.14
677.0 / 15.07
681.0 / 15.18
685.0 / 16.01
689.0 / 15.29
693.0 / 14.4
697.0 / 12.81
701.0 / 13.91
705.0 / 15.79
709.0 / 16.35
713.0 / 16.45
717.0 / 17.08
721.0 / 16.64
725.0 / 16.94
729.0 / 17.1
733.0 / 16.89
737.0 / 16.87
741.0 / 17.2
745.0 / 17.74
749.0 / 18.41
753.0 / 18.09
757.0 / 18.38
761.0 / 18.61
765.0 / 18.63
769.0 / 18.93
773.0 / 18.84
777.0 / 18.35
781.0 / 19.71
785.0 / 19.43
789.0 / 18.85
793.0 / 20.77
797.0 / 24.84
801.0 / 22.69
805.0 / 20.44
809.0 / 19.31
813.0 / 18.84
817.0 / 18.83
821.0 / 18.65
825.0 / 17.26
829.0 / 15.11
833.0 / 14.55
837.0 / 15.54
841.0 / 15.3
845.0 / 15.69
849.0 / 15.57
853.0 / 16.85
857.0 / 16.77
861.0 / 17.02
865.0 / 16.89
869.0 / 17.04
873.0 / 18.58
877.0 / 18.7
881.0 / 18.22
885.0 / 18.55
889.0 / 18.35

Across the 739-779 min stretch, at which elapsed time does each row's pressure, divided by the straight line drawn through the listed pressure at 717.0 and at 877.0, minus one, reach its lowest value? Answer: 741.0 min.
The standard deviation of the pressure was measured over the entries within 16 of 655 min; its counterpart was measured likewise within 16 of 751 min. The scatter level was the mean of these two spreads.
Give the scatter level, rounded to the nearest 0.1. 0.5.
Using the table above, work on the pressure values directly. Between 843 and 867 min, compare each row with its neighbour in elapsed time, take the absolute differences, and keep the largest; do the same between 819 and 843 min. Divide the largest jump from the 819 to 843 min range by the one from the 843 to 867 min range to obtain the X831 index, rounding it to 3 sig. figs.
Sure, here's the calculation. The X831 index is 1.68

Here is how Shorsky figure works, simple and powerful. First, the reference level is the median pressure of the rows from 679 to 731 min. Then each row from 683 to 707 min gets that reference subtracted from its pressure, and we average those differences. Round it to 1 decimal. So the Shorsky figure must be -1.3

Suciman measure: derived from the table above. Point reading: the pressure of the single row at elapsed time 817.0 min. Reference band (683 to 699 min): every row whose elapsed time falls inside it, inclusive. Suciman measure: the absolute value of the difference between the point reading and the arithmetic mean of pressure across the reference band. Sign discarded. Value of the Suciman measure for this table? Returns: 4.2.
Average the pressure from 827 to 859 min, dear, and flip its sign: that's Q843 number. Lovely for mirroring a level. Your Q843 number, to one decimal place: -15.7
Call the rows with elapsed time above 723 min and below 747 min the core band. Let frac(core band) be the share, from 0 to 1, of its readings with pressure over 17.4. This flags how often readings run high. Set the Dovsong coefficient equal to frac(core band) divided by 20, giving 0.008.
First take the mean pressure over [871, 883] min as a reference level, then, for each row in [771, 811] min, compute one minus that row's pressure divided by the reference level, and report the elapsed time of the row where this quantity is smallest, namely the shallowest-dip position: 797.0 min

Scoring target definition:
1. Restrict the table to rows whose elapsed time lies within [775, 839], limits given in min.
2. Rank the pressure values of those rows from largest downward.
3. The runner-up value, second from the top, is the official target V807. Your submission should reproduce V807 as 22.69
